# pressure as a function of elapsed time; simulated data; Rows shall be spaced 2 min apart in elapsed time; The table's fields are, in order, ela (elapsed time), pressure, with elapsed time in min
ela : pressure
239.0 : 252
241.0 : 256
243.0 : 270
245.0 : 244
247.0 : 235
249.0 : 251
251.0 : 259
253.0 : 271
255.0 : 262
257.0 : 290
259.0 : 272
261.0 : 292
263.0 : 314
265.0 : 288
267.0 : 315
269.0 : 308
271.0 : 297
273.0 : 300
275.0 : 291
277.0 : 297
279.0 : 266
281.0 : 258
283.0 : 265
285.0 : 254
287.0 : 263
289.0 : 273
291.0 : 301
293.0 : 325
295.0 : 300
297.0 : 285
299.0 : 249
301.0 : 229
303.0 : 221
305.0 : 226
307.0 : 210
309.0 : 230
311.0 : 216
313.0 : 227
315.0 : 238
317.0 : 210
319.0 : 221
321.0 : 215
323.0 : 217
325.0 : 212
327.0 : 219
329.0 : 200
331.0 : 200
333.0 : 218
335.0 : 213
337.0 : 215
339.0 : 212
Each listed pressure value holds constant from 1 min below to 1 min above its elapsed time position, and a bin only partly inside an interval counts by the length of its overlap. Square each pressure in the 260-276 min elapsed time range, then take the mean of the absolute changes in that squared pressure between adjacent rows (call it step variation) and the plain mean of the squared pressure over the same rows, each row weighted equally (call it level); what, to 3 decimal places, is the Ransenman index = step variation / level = 0.100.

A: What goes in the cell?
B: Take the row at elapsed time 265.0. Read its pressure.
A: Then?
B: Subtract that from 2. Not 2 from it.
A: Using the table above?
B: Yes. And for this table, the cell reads -286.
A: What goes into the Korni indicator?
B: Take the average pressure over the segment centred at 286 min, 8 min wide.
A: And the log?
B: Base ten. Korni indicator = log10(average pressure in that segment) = 2.42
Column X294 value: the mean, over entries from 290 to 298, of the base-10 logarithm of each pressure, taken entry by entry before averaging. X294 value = 2.48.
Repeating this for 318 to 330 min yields 2.33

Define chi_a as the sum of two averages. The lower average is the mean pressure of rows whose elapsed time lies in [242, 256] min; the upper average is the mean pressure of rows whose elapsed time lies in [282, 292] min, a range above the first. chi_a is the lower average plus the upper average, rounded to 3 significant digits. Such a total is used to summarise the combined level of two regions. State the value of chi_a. 527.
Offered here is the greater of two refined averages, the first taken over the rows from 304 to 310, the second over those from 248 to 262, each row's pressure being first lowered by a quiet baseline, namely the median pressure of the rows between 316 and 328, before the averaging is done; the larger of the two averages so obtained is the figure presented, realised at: 55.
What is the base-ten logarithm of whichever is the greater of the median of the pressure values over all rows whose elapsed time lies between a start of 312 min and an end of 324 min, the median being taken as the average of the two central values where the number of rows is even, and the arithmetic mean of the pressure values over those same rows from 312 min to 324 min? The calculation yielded 2.35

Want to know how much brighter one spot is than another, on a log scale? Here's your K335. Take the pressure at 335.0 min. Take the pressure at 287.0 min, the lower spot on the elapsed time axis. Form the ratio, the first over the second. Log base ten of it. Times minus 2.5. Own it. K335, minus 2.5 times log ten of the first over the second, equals 0.23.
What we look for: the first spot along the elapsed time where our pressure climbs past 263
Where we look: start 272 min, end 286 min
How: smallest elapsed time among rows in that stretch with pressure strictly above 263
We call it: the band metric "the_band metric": 273.0 min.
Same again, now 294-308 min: 295.0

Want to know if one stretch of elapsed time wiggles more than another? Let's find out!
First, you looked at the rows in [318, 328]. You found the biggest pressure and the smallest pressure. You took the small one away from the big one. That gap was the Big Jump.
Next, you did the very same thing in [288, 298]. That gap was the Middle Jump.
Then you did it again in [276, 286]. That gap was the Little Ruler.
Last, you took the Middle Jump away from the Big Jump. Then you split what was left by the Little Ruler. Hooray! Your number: -1.00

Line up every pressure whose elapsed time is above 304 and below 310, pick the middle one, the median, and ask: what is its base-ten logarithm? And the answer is 2.35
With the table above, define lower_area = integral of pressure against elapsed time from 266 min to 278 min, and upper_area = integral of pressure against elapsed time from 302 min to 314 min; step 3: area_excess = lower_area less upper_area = 956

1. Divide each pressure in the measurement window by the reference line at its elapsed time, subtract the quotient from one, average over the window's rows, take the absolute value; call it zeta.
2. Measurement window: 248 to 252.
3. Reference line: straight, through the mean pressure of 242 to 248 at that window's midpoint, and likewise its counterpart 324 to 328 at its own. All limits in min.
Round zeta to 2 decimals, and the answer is 0.03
